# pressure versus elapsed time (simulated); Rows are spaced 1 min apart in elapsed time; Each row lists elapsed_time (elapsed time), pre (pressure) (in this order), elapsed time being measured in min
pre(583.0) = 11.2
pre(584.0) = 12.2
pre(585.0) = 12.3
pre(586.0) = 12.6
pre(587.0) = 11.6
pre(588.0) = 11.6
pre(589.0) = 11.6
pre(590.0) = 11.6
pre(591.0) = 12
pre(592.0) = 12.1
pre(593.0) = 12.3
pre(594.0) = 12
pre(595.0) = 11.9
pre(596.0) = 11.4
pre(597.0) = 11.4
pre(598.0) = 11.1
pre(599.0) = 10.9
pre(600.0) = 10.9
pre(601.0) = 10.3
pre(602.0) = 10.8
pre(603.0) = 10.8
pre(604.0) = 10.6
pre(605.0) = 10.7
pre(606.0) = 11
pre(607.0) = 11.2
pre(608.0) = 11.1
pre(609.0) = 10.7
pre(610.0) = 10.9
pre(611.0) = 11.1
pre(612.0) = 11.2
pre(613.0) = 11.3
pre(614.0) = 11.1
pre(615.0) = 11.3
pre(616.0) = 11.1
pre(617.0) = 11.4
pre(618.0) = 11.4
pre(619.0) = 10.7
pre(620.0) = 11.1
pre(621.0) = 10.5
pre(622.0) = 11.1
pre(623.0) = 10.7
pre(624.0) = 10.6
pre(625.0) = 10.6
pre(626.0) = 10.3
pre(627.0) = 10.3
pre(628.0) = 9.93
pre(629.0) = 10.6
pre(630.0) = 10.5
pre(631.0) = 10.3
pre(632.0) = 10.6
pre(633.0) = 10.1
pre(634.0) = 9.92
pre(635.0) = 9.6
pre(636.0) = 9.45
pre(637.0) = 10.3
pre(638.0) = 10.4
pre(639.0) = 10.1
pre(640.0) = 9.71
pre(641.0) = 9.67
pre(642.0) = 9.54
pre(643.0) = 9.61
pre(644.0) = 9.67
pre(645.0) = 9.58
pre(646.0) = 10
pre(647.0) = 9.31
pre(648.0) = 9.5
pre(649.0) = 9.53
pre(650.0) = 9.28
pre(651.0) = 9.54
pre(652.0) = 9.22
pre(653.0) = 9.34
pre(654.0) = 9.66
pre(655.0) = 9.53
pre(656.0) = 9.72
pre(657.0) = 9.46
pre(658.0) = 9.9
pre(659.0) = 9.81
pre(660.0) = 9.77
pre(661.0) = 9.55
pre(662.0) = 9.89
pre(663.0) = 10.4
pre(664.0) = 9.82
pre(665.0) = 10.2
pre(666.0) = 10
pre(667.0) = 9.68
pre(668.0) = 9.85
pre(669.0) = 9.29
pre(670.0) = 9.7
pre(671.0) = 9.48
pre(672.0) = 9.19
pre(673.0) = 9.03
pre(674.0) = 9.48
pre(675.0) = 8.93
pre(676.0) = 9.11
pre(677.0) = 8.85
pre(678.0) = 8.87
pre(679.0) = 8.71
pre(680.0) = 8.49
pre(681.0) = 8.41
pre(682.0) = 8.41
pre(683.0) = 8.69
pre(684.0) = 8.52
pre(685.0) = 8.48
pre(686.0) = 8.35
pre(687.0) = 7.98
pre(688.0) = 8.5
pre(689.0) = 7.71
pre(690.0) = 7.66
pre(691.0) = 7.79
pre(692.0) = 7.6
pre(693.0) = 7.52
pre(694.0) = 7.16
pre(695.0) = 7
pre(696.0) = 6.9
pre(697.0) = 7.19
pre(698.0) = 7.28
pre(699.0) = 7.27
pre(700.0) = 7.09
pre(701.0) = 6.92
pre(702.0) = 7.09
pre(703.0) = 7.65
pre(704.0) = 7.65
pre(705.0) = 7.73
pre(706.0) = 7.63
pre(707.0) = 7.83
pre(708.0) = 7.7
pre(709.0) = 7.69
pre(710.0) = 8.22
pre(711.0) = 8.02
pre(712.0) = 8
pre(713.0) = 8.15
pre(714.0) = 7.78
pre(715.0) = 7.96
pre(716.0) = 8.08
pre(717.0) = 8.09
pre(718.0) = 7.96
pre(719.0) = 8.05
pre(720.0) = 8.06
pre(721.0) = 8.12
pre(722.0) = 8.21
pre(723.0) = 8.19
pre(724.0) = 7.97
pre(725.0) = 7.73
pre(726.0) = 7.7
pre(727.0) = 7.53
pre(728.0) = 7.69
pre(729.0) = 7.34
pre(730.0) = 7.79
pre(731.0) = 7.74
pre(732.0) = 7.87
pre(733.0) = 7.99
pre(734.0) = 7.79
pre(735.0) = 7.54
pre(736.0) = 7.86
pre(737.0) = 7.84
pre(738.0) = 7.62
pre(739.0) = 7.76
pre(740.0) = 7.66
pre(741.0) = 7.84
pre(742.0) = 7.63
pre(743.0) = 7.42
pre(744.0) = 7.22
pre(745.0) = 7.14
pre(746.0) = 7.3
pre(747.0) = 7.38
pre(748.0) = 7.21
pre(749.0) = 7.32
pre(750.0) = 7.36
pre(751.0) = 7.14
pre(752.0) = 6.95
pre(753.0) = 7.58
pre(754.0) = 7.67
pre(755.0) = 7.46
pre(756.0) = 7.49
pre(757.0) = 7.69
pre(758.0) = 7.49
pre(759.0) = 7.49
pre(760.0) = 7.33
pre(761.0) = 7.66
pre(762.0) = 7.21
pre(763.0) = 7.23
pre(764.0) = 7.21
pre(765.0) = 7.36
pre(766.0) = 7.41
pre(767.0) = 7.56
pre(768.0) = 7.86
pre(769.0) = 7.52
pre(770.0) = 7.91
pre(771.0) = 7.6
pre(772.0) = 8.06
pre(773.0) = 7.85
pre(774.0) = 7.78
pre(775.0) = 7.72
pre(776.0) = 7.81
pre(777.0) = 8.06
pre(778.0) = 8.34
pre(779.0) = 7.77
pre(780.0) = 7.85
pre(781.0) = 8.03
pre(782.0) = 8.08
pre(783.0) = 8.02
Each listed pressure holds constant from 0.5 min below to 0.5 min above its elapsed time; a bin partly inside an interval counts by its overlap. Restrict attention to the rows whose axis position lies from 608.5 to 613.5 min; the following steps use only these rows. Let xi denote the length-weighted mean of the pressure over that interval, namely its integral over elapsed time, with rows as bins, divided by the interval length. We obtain 11.0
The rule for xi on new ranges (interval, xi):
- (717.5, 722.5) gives 8.1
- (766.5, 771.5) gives 7.7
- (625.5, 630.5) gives 10.3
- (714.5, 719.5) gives 8.0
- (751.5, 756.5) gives 7.4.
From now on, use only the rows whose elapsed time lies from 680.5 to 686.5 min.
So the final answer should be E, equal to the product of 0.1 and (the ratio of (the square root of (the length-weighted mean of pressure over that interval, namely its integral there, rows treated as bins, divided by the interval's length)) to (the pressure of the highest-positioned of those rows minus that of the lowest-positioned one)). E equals -5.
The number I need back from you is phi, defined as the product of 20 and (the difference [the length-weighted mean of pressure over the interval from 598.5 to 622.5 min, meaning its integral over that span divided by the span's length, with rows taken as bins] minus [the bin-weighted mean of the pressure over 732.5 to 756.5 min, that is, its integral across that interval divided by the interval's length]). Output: 69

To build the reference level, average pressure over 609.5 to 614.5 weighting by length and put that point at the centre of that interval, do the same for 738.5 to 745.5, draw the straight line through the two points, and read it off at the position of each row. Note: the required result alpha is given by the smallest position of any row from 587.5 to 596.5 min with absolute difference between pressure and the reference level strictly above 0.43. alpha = 593.0 min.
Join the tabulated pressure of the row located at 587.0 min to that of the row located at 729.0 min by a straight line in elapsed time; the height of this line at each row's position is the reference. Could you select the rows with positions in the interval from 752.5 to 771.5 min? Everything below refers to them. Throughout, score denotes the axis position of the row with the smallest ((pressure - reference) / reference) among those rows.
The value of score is 762.0 min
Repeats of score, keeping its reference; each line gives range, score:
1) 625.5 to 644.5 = 636.0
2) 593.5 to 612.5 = 601.0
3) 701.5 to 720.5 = 702.0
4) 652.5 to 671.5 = 653.0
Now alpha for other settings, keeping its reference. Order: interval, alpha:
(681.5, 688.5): 682.0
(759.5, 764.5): 761.0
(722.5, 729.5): 729.0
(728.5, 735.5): 729.0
